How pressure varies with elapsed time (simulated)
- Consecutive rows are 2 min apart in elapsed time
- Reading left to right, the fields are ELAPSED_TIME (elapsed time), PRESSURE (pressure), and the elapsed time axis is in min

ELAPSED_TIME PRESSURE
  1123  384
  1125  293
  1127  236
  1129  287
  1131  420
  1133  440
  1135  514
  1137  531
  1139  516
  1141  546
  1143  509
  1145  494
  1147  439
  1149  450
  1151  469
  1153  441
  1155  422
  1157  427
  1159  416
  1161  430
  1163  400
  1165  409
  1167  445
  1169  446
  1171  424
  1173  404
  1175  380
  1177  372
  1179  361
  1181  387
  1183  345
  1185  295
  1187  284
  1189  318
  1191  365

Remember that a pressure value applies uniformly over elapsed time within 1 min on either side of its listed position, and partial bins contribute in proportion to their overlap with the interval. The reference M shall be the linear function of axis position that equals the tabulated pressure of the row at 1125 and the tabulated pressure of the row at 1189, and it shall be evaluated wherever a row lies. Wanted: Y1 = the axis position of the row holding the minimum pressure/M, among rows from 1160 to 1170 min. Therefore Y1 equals 1163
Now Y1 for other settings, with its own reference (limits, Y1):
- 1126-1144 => 1127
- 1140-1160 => 1159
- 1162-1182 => 1179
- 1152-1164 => 1163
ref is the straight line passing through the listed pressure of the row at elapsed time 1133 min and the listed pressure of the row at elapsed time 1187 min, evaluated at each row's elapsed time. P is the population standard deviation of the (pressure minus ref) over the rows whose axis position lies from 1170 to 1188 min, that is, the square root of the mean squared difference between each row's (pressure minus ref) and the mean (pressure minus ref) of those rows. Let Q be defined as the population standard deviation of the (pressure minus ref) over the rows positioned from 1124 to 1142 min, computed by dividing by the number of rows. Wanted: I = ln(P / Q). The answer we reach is -1.4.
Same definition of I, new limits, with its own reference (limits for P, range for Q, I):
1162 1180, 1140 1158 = -0.2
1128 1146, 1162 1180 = 1.4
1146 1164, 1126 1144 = -2.3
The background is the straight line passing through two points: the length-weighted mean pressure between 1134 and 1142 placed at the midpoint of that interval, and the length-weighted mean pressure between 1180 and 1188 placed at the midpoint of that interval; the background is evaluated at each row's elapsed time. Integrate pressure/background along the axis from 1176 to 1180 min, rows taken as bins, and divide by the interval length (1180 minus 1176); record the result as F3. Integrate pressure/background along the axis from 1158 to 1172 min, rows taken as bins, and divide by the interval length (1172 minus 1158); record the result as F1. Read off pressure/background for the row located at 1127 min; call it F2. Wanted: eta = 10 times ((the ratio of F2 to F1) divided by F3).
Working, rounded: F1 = 1.04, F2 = 0.41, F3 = 1.04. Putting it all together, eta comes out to 3.8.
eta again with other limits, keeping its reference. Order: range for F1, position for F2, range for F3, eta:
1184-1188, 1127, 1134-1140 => 4.6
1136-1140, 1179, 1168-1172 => 9.3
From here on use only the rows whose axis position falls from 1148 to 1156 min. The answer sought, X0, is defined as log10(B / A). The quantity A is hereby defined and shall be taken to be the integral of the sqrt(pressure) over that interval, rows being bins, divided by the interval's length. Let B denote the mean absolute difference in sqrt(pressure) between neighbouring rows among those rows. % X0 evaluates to -1.6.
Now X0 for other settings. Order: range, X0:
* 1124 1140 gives -1.2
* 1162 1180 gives -1.7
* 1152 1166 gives -1.8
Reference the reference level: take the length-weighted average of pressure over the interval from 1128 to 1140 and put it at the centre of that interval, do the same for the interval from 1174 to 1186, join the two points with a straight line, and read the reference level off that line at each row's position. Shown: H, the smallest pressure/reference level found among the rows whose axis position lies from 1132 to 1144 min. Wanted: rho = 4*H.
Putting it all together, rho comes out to 3.9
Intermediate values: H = 0.97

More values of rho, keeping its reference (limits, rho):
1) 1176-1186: 3.4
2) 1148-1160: 4.1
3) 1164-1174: 4.2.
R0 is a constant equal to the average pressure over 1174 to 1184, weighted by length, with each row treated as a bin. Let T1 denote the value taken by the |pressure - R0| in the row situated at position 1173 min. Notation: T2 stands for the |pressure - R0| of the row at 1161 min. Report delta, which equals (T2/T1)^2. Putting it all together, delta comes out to 3.04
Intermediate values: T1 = 35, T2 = 61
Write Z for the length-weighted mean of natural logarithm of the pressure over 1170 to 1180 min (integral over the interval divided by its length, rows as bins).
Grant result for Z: 5.96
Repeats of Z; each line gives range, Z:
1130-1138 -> 6.16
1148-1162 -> 6.08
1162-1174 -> 6.04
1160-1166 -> 6.02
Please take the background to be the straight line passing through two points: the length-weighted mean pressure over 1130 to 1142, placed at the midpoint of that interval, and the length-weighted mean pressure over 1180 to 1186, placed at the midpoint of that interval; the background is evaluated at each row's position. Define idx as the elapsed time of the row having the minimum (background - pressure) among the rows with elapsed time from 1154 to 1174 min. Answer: 1169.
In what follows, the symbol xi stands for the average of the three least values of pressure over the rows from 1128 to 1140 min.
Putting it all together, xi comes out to 382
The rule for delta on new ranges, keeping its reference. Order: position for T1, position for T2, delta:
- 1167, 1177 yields 0.00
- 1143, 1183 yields 0.03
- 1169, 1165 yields 0.27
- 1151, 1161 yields 0.37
